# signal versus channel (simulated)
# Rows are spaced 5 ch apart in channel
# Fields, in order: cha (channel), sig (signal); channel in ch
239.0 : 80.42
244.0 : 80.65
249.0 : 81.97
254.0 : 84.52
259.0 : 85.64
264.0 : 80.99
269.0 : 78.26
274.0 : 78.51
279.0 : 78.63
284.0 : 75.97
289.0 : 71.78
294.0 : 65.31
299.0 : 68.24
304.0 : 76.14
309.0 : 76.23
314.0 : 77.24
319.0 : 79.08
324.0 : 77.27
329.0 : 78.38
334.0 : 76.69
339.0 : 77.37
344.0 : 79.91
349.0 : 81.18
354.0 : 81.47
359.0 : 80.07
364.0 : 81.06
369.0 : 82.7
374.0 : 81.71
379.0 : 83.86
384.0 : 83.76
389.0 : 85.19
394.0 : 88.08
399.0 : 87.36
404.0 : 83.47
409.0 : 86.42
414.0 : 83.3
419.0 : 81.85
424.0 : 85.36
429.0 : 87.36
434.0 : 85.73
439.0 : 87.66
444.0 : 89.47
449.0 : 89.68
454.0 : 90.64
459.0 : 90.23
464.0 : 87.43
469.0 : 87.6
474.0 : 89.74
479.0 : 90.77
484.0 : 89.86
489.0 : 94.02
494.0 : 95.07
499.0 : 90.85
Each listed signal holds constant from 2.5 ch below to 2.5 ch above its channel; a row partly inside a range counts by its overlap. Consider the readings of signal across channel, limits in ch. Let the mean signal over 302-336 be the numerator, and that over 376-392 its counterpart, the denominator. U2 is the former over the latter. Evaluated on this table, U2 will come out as 0.917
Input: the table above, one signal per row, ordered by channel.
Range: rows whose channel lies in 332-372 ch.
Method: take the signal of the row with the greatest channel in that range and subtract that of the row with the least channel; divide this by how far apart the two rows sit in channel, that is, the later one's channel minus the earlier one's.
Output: 0.2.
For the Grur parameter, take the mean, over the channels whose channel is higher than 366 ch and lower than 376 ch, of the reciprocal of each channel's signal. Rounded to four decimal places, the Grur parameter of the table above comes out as 0.0122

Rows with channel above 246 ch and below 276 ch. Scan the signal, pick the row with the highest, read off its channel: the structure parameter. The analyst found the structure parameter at 259.0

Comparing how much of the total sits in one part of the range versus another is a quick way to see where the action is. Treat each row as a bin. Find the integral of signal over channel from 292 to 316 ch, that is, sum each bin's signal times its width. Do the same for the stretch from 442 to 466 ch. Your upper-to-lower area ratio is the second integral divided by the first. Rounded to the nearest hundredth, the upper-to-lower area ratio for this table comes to 1.23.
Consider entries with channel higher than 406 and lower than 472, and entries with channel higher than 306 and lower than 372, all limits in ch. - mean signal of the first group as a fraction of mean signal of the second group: 1.10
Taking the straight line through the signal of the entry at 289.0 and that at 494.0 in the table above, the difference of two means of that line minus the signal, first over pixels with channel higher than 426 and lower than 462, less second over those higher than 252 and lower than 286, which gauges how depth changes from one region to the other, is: 11.6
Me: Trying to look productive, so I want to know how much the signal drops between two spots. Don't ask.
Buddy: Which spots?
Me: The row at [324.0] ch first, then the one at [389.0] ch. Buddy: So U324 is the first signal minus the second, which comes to -7.9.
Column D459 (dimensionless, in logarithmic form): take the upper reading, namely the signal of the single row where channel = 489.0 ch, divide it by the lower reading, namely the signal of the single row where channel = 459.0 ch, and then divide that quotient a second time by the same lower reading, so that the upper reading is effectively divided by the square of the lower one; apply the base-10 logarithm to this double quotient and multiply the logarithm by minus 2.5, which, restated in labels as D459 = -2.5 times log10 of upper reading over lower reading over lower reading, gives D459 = 4.8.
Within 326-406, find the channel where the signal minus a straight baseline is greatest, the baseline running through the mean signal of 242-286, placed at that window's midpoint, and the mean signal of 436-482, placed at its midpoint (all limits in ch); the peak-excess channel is 394.0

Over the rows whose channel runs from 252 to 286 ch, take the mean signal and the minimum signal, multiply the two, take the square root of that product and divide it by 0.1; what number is 781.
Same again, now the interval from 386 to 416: 845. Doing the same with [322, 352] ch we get 776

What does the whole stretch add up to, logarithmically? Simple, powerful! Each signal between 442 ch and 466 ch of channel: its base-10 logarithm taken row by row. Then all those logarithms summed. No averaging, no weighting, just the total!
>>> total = 9.76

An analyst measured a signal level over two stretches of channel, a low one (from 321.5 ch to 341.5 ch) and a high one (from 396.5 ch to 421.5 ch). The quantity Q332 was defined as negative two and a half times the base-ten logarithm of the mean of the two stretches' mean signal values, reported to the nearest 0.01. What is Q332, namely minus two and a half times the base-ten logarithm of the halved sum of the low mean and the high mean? -4.77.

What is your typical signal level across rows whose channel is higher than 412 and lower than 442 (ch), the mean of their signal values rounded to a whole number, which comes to 85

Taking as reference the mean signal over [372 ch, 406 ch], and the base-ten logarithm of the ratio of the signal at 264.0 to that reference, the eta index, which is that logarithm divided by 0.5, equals -0.040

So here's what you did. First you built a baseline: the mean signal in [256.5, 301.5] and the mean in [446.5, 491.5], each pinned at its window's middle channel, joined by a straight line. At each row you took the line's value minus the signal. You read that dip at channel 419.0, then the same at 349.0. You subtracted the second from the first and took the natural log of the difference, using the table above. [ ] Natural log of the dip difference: 1.5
